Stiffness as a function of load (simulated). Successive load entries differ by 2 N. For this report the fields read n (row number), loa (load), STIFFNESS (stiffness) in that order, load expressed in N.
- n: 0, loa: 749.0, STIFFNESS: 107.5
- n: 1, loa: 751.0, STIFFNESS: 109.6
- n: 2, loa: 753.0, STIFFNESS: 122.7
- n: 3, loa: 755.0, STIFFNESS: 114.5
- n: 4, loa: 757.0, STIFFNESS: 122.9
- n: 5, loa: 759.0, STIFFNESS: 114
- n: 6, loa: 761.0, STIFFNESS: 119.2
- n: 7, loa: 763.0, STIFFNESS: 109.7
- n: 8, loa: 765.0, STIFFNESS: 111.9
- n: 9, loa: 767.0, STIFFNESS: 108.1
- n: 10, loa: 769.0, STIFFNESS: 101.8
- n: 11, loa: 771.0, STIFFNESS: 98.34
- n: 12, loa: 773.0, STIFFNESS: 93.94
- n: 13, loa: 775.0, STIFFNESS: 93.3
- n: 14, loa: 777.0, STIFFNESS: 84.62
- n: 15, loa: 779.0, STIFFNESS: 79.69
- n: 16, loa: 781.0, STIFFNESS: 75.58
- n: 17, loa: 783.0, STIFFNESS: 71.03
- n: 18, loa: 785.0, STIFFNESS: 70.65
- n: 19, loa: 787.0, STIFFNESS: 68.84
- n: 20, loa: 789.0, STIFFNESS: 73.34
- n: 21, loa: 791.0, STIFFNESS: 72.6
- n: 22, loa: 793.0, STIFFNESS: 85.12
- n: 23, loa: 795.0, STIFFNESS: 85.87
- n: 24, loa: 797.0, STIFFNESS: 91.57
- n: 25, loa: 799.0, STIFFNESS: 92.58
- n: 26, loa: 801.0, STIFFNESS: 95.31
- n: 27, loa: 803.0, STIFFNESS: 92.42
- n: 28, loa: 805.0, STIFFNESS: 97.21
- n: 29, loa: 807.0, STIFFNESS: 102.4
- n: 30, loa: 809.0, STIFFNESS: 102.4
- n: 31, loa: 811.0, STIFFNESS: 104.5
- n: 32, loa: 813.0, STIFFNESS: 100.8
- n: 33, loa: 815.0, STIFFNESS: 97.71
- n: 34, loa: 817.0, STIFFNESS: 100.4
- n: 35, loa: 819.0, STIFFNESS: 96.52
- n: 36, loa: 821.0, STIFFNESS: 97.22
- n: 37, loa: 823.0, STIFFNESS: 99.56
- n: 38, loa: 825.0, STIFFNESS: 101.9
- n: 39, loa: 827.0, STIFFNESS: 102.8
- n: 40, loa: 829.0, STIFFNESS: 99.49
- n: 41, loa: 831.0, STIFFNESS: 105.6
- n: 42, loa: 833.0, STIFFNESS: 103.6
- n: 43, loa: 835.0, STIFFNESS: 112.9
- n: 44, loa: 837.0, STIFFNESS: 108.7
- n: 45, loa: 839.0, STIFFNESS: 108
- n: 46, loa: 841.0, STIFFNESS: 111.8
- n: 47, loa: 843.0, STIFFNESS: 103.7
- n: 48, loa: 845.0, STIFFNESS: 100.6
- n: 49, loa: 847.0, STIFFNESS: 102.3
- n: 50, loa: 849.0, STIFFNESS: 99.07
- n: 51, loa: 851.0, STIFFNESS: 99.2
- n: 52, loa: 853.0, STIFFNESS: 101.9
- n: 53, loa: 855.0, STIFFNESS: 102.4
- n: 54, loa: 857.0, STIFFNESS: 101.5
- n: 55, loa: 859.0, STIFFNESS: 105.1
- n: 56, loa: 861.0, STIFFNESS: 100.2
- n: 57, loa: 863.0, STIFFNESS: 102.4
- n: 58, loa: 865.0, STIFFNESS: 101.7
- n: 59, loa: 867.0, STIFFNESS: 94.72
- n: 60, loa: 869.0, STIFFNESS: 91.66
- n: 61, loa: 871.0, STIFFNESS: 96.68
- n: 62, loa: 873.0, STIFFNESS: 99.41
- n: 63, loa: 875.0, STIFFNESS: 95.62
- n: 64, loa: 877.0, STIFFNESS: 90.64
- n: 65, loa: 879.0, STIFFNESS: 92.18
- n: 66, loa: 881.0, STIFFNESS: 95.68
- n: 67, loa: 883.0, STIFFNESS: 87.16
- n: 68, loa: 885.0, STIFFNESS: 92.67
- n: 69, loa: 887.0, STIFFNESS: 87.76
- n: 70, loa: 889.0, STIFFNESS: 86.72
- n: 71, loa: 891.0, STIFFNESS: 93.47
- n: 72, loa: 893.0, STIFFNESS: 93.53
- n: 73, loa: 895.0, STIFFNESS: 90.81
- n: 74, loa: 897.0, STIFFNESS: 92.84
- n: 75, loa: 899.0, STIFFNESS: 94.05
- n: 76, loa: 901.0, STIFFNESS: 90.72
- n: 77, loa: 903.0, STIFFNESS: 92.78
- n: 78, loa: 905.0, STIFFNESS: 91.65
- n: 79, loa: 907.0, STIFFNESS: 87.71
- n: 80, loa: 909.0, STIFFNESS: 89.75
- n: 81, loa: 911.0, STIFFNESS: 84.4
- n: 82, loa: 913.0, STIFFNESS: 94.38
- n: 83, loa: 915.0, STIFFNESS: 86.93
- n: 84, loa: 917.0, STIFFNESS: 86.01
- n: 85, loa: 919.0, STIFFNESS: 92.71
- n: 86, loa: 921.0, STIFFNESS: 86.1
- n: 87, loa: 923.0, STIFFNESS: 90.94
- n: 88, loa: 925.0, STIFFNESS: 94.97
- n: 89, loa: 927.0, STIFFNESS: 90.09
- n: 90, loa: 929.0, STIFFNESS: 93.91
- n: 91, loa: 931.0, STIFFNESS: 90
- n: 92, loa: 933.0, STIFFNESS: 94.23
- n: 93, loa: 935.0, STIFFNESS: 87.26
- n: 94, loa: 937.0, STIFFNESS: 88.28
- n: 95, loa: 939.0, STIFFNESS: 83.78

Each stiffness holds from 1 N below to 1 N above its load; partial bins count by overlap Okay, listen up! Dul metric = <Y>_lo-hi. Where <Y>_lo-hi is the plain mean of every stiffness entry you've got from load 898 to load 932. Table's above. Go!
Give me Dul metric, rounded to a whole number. 90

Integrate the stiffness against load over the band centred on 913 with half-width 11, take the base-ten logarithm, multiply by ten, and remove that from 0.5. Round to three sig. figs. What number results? -32.4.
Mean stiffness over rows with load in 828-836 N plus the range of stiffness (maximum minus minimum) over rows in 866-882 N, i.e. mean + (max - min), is 114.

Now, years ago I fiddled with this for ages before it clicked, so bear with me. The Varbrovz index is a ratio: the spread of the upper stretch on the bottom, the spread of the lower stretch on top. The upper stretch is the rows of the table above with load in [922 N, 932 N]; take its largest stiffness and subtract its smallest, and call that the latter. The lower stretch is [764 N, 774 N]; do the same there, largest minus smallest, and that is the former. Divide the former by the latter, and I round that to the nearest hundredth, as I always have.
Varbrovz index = 3.61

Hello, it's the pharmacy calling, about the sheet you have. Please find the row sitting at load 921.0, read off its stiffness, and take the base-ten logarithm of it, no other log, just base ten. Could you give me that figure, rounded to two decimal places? 1.94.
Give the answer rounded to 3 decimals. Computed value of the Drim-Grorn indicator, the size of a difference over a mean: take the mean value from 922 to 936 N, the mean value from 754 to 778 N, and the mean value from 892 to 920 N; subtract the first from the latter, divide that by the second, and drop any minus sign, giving 0.010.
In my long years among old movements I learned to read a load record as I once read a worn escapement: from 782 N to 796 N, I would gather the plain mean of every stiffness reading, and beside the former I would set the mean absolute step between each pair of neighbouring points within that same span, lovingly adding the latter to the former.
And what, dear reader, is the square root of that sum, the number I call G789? 8.9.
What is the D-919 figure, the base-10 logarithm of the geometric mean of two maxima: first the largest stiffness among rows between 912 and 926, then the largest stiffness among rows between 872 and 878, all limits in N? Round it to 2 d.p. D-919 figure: 1.99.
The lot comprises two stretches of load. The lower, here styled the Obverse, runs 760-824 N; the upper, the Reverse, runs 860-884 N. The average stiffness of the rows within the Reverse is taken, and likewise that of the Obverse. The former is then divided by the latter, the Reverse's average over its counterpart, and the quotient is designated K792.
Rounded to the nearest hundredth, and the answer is 1.03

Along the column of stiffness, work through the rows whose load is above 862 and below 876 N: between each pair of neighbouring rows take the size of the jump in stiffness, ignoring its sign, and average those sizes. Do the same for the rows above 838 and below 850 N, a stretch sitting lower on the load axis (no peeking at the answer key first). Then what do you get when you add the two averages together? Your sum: 7.7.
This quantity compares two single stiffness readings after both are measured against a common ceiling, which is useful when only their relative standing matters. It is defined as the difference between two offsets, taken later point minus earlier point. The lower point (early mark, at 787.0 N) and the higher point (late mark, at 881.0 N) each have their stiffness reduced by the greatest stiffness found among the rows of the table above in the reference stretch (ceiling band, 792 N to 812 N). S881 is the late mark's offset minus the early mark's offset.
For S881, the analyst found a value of 27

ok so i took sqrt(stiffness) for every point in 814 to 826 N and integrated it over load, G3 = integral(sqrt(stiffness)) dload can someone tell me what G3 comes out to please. 119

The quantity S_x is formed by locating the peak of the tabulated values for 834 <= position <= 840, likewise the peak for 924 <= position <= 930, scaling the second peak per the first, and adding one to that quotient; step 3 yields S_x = 1.84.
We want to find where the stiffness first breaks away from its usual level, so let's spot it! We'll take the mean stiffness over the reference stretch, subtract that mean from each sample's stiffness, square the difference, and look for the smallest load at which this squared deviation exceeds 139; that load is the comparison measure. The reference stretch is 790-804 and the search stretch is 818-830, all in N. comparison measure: 825.0 N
